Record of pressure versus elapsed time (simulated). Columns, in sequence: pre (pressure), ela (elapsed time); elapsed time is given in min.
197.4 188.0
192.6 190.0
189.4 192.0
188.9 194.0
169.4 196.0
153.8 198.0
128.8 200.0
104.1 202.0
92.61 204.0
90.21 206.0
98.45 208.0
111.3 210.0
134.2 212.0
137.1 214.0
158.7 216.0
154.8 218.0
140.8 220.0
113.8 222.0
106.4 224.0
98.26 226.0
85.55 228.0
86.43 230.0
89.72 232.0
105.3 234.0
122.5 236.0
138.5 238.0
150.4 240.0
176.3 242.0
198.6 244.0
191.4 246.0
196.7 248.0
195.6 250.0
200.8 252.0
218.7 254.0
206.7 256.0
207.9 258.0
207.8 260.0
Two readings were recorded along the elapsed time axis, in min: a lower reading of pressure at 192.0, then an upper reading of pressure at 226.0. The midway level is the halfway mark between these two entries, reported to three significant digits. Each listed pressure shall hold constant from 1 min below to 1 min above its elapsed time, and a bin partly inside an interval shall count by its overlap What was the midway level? 144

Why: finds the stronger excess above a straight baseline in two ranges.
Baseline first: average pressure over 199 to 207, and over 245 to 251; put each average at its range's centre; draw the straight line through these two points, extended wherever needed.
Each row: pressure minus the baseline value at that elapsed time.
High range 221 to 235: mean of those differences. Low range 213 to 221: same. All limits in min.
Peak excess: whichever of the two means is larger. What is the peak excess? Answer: 16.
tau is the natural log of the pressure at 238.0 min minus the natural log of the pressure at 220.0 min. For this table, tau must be -0.02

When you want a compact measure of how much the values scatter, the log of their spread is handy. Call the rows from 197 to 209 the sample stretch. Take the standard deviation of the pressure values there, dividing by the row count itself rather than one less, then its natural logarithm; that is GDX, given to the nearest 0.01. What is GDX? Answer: 3.13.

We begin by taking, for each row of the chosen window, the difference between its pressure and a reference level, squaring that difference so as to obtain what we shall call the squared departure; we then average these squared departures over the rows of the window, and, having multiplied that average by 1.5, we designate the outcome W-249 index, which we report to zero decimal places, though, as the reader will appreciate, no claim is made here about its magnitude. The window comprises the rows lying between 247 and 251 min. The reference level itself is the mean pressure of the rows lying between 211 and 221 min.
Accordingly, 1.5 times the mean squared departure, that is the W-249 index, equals 3907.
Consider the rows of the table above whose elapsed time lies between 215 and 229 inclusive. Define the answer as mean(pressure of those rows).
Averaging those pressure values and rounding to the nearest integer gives 123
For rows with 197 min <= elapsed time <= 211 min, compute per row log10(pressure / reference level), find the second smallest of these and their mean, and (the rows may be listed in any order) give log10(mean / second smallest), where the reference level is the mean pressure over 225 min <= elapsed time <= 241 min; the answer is -2.4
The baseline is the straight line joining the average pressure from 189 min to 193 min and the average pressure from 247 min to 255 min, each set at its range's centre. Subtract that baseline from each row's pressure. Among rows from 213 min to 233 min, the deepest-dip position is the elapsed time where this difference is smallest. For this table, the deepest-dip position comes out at 228.0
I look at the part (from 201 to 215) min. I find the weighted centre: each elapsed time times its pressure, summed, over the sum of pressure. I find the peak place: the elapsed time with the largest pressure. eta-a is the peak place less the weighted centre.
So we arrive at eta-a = 5.5 min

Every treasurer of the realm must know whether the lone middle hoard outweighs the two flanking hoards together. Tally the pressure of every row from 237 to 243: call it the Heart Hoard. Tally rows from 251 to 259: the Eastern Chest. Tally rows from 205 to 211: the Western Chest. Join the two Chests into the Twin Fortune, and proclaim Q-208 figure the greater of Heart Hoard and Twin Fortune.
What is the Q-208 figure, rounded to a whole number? 1134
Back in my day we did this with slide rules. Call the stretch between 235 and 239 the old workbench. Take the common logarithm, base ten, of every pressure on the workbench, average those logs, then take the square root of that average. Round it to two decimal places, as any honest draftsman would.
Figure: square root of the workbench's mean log 1.45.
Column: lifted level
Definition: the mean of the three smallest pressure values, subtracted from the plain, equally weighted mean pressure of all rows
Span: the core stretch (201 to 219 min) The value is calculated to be 26.4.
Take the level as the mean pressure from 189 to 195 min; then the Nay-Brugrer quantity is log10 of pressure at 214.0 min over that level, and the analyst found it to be -0.14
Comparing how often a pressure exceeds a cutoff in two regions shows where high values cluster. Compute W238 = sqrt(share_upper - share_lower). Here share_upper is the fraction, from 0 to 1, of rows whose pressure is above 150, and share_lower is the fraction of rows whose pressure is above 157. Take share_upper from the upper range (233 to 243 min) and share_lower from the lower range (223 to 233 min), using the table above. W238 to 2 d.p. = 0.63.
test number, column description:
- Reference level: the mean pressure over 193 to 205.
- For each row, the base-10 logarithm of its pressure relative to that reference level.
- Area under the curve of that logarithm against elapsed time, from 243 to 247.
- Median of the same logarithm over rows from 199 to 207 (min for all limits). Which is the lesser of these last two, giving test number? -0.15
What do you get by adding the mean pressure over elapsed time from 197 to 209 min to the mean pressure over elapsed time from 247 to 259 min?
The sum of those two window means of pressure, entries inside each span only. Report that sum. 316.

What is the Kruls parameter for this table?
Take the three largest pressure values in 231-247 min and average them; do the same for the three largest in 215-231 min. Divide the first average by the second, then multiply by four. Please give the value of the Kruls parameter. 5.0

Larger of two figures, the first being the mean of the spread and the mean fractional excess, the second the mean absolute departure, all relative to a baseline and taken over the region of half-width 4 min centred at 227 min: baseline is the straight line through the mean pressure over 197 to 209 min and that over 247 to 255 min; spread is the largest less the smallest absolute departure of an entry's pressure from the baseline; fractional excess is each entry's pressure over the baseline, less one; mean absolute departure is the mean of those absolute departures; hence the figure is 63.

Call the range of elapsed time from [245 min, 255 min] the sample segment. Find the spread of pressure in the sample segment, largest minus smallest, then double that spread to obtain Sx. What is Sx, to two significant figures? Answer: 55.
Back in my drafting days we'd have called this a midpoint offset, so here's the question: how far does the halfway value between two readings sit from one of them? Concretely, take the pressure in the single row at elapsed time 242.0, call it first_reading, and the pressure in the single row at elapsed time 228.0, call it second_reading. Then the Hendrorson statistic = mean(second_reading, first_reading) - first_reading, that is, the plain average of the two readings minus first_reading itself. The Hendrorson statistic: -45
